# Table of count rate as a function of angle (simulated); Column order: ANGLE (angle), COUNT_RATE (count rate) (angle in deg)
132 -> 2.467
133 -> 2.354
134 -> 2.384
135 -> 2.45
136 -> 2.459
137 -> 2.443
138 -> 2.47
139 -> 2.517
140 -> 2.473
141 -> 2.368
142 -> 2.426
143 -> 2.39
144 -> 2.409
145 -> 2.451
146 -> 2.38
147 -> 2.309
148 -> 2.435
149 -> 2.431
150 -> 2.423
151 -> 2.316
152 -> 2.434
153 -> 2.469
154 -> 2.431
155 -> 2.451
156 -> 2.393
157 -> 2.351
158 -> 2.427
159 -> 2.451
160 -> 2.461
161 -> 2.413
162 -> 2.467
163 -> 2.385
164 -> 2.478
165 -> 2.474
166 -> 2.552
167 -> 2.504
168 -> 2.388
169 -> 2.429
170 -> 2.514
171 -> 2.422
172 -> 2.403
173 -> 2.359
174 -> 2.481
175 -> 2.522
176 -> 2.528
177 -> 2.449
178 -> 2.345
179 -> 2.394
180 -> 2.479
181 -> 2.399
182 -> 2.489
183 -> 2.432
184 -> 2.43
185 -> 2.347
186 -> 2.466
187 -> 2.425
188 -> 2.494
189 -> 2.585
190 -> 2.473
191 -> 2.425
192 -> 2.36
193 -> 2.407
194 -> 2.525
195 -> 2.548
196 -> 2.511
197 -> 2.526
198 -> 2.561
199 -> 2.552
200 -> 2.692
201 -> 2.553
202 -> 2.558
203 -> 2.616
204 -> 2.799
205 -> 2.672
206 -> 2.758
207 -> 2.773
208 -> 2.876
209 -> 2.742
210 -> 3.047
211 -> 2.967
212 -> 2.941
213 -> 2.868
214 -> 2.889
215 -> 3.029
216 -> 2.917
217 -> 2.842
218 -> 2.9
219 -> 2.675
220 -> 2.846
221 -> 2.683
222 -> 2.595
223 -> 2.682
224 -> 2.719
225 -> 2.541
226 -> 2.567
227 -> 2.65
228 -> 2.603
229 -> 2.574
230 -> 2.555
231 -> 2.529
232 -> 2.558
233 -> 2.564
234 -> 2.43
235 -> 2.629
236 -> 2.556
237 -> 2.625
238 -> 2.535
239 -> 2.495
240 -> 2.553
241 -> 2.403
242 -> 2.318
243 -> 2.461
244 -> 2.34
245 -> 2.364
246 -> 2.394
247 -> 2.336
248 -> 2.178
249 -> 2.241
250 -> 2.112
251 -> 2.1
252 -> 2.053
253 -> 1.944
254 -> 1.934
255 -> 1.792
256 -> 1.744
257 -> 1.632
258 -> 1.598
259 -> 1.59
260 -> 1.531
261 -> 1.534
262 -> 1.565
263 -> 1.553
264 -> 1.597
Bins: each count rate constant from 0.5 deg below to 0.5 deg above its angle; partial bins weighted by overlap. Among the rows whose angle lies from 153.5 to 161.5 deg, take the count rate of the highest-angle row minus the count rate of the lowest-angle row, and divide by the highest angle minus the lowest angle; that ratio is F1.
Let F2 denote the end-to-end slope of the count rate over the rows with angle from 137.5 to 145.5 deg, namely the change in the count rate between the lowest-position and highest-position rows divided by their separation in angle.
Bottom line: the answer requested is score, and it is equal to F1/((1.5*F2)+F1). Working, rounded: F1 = -0.003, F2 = -0.0027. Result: 0.4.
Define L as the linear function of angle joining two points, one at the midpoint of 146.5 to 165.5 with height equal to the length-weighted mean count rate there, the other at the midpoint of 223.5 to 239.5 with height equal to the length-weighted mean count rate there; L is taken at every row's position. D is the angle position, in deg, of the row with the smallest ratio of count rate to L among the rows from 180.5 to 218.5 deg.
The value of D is 192 deg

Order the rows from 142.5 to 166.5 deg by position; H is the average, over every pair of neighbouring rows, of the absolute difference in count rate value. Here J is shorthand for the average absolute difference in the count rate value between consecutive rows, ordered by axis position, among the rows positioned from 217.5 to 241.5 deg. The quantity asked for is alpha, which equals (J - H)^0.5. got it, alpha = 0.186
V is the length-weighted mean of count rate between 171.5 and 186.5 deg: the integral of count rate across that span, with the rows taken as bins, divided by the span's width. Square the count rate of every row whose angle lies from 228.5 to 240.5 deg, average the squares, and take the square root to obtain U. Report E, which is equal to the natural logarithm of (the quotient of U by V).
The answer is 0.05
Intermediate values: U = 2.55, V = 2.43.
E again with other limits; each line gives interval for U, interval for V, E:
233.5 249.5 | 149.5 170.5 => 0.00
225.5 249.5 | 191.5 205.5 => -0.03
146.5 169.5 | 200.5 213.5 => -0.14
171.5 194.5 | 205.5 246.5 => -0.08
